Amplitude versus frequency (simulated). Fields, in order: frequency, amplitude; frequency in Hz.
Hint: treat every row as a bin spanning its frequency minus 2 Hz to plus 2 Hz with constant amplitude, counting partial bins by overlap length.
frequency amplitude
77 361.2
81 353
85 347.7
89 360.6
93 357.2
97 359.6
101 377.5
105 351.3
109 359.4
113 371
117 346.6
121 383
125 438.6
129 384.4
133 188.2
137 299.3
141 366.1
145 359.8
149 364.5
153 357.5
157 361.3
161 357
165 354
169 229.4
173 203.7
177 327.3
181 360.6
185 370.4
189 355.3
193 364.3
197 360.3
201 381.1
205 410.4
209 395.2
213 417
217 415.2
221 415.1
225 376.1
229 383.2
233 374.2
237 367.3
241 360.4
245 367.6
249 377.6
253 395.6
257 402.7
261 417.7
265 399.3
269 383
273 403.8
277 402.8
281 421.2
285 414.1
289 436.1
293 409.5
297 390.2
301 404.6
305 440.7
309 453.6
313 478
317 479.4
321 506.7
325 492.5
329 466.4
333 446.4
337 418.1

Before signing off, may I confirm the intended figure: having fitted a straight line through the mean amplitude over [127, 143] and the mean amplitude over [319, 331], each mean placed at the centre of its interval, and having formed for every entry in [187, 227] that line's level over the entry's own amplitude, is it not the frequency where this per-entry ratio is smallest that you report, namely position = 205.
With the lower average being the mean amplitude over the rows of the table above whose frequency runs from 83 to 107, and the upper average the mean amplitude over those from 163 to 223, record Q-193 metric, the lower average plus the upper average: 716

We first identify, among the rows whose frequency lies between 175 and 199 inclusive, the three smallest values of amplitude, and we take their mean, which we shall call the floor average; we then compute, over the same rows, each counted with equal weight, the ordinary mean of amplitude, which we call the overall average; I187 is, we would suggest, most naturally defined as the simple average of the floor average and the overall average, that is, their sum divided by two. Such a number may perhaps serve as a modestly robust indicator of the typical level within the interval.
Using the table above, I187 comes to 352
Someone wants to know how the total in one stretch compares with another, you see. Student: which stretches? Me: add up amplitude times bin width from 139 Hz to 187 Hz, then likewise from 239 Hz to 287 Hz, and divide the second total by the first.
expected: 1.18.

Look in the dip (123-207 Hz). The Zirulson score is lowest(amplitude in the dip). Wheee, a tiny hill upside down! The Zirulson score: 188.2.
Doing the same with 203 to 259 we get 360.4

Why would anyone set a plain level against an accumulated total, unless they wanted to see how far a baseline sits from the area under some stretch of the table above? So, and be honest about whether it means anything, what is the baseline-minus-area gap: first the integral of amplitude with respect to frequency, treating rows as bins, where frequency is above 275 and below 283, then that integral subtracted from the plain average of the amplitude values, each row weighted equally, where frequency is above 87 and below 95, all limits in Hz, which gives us -2937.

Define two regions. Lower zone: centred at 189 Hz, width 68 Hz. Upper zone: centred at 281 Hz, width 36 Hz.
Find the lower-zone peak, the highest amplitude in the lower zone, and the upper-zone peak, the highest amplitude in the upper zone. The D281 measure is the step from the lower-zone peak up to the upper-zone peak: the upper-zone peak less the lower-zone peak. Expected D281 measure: 19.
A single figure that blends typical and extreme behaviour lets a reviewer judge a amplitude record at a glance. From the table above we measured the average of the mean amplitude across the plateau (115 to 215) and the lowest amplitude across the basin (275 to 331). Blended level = 370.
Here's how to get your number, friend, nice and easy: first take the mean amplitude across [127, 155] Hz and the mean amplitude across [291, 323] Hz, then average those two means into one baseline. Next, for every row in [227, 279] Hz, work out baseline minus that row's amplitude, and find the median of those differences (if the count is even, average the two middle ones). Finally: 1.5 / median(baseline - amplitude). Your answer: 0.29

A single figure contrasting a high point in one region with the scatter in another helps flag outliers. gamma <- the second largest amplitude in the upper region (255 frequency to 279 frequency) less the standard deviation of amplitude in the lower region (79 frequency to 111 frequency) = 395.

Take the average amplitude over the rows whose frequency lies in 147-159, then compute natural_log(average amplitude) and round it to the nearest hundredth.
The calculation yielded 5.89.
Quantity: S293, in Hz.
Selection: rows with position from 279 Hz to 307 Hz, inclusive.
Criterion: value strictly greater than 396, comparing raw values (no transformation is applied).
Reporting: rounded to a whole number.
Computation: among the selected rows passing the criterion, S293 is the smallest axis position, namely 281 Hz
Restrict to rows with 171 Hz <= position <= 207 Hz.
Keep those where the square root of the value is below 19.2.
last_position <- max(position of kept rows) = 197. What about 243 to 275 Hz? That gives 245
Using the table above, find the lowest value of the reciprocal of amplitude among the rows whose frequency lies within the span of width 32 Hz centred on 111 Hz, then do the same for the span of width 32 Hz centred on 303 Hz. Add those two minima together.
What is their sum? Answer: 0.0044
